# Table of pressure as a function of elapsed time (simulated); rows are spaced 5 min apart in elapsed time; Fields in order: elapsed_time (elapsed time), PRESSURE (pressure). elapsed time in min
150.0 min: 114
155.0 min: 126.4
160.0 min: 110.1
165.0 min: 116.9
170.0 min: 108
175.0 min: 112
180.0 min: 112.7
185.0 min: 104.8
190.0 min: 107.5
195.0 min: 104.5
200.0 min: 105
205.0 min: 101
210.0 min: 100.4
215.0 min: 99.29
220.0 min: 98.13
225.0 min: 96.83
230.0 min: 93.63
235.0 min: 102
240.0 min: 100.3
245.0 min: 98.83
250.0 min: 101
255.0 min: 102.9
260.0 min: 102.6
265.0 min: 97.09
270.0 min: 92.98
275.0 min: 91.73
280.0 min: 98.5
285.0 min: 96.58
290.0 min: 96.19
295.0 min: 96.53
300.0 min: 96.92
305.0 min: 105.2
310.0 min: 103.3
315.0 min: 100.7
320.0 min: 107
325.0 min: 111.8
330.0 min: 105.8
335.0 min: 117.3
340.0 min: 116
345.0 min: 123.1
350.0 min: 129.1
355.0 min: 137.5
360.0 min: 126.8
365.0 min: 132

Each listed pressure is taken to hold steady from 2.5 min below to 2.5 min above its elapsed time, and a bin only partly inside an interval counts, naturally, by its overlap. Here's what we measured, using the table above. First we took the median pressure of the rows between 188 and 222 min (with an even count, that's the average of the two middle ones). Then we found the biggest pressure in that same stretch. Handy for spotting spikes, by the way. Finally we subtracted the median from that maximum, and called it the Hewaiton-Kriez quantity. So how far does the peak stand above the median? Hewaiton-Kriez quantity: 6.5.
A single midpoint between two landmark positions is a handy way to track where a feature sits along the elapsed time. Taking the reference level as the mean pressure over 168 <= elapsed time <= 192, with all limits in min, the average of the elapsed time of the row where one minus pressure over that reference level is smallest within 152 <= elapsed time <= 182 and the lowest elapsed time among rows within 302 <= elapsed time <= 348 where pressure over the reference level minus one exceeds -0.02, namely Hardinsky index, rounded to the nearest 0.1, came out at 237.5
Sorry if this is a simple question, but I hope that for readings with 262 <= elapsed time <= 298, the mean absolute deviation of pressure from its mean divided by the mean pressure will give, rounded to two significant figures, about 0.020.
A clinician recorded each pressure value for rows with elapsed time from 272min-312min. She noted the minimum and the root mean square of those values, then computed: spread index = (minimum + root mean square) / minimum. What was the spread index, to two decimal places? 2.07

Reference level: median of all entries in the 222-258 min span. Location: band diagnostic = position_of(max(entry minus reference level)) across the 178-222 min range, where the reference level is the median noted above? 180.0 min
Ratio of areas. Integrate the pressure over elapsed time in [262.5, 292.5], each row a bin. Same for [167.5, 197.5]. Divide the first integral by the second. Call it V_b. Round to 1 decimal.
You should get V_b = 0.9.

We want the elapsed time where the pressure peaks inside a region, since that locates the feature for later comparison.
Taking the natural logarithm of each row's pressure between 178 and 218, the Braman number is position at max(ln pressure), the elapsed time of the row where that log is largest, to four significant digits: 180.0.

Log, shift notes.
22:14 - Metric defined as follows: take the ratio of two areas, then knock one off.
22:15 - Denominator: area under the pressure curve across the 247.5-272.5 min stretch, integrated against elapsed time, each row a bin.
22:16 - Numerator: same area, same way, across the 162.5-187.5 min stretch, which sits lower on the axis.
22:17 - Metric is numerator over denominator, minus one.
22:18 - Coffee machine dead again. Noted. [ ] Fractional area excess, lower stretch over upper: 0.12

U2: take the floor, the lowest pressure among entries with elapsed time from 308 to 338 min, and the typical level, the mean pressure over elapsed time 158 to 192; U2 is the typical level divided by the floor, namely 1.10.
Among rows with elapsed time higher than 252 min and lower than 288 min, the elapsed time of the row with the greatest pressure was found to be 255.0 min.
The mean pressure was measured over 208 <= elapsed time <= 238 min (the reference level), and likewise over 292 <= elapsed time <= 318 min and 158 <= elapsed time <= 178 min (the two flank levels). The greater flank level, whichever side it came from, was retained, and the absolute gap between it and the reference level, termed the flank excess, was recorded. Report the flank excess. 13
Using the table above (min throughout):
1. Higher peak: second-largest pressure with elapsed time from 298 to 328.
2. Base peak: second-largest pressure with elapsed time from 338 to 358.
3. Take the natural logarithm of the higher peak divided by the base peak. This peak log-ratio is -0.19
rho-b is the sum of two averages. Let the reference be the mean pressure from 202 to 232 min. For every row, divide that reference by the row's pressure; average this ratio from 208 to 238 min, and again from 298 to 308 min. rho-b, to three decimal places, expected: 1.973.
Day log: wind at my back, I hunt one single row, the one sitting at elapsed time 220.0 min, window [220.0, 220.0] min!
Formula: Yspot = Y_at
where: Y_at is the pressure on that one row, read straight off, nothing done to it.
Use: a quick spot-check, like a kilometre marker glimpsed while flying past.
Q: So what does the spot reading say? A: 98.13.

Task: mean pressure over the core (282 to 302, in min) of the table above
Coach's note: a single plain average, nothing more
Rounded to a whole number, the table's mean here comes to 97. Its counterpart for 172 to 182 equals 112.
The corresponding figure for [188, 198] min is 106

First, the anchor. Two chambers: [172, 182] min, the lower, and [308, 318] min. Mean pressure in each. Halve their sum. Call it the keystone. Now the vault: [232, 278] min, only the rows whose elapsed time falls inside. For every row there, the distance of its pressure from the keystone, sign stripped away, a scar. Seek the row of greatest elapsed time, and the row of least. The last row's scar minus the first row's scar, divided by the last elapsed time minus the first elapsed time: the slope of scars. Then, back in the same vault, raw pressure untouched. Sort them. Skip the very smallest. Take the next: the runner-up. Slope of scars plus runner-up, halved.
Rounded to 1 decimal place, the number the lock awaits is 46.6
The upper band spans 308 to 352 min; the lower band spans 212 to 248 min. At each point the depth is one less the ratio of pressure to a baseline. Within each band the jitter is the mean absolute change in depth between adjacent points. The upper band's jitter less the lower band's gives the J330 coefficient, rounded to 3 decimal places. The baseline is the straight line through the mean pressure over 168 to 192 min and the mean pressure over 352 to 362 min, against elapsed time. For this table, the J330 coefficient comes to 0.015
